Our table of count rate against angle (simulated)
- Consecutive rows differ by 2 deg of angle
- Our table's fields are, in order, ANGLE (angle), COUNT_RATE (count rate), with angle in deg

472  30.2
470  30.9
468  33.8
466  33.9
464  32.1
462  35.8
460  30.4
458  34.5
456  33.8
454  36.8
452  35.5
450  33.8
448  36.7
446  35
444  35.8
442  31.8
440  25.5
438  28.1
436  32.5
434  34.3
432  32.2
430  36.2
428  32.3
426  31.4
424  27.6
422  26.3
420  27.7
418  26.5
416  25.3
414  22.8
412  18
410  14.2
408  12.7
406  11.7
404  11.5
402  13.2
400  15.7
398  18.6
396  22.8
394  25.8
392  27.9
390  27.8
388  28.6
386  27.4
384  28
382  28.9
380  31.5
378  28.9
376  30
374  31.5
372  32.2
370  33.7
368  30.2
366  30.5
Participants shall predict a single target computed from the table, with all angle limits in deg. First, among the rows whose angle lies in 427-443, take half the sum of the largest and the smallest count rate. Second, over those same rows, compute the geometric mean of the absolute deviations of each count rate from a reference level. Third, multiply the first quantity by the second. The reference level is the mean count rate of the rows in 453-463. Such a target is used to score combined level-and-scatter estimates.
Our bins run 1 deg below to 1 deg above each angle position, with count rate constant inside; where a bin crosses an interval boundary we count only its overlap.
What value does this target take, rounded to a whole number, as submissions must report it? 53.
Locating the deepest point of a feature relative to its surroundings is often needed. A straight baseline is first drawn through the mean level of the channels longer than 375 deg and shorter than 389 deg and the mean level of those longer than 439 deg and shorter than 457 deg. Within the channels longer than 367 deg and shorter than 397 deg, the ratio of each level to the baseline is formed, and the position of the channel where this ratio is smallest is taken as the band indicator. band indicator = 396 deg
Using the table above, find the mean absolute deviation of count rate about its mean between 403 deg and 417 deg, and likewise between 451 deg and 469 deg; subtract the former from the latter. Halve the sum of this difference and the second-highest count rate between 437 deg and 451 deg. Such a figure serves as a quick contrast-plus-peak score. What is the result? 16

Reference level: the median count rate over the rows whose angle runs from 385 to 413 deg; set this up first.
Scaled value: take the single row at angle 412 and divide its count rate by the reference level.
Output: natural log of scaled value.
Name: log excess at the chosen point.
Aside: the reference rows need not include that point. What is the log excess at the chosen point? -0.02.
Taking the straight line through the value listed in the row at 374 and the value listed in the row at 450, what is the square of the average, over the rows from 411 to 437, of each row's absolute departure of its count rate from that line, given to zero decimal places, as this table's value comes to 24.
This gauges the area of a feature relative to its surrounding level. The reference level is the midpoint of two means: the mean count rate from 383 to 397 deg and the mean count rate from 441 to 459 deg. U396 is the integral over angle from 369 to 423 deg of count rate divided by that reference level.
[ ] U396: 42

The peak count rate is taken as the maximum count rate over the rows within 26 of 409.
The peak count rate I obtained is 36.2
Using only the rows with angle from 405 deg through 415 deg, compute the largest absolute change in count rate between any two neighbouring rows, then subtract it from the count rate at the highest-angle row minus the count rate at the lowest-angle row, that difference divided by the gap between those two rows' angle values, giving -3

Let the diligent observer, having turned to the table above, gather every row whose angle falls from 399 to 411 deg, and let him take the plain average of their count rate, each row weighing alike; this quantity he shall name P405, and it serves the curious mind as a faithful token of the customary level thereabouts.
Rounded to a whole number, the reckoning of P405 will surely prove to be 13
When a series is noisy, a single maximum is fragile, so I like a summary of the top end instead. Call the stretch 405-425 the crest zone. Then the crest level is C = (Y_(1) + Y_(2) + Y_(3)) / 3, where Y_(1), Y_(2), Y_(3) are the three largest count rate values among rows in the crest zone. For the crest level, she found 27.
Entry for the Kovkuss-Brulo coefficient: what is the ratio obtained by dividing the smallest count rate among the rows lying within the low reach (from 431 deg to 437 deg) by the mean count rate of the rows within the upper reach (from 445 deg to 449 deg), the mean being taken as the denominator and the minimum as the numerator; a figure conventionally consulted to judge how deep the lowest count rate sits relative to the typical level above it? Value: 0.90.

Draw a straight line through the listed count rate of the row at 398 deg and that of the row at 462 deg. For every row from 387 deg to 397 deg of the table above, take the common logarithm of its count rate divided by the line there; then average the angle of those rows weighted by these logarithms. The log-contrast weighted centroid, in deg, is 391.2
